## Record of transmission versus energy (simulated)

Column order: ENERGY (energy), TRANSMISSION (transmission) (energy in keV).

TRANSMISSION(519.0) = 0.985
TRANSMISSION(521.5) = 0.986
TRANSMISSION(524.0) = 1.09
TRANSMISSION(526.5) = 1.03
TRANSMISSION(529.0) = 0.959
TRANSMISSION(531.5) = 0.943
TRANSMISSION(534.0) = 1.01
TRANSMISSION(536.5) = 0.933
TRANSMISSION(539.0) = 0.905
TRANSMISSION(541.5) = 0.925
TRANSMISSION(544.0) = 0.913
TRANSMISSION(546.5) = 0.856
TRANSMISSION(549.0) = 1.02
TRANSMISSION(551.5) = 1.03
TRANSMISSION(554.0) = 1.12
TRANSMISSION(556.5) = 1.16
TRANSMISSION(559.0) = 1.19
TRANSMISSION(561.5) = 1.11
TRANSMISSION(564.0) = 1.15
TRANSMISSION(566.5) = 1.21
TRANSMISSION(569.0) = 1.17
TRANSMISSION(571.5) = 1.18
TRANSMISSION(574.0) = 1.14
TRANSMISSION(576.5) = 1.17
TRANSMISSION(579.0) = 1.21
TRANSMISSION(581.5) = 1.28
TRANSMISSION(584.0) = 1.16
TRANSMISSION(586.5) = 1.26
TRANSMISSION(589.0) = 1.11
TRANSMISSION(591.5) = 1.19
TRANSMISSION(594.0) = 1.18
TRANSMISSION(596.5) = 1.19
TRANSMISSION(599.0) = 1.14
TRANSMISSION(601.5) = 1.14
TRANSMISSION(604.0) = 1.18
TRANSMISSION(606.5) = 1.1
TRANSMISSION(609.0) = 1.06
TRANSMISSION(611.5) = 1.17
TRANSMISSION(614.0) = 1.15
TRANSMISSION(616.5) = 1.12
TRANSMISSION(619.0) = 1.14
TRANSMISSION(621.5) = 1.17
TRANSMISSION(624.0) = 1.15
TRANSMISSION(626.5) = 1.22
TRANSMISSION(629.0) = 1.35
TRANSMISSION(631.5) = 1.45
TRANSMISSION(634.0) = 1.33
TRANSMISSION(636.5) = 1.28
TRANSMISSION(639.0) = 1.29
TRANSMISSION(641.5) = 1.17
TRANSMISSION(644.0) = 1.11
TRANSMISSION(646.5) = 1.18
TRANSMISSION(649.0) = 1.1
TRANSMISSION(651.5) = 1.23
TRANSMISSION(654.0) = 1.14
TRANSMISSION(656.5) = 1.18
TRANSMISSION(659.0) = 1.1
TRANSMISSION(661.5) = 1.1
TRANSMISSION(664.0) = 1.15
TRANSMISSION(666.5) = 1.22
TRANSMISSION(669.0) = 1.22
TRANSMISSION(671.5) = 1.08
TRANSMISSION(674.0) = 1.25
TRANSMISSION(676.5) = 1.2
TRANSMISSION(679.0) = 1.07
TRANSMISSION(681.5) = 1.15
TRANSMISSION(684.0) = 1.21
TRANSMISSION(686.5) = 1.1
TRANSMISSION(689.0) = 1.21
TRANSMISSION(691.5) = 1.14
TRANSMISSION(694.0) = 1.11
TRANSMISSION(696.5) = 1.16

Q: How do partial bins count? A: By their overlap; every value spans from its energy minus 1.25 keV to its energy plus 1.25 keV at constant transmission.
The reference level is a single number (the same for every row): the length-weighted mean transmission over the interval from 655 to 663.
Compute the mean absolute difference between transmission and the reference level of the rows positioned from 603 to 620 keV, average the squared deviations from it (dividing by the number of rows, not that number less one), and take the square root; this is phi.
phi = 0.020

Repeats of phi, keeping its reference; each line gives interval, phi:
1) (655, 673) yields 0.028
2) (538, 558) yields 0.090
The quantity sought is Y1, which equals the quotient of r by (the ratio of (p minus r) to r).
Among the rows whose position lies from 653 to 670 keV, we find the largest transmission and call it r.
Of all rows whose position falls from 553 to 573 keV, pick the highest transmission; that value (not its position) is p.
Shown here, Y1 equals -149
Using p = 1.21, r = 1.22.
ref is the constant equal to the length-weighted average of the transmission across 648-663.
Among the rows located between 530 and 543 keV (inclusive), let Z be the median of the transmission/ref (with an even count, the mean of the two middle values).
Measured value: 0.82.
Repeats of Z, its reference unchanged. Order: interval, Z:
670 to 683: 1.01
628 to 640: 1.16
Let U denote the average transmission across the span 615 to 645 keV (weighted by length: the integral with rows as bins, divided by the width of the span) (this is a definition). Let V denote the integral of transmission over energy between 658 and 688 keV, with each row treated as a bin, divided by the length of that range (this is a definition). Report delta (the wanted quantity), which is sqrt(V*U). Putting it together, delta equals 1.19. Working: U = 1.23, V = 1.16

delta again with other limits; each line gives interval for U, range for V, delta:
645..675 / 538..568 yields 1.10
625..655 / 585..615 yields 1.20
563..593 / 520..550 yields 1.07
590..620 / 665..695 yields 1.16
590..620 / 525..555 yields 1.05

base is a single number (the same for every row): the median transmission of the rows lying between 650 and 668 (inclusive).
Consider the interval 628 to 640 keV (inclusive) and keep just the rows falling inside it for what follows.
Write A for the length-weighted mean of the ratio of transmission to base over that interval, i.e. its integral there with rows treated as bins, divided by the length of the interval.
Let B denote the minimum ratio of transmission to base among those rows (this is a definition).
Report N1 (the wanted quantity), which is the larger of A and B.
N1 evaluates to 1.17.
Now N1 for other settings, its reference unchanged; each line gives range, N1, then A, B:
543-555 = 0.86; 0.86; 0.74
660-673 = 1.00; 1.00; 0.94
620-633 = 1.10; 1.10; 1.00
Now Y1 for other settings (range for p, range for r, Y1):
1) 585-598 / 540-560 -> 20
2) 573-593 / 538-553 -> 4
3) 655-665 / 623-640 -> -8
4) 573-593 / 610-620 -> 12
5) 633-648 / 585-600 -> 23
